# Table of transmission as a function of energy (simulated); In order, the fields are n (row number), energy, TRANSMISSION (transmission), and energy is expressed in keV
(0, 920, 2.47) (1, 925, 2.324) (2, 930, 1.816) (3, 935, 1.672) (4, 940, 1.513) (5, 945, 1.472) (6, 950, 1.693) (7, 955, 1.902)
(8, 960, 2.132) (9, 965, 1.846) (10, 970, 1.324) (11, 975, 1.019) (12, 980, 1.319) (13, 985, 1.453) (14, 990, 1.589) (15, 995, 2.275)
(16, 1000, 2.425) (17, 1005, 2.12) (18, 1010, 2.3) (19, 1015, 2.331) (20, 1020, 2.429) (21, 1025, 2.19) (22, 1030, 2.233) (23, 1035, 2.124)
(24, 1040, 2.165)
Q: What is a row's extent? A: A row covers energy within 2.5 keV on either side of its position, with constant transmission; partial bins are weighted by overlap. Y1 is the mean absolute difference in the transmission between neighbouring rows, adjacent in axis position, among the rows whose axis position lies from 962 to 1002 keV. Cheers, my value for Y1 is 0.32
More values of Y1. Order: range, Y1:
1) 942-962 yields 0.22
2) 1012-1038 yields 0.12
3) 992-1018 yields 0.17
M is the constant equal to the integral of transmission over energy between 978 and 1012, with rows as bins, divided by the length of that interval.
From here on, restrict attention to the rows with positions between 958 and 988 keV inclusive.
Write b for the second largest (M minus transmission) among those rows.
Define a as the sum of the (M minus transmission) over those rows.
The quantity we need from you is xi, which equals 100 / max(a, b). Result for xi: 40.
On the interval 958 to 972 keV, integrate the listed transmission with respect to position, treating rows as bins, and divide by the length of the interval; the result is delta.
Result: 1.77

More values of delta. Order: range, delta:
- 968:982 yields 1.21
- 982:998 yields 1.78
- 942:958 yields 1.70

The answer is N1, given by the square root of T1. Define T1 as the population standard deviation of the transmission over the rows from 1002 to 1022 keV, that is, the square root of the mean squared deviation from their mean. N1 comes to 0.33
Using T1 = 0.11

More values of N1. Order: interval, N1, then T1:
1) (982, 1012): 0.61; 0.37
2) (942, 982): 0.59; 0.34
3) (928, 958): 0.39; 0.15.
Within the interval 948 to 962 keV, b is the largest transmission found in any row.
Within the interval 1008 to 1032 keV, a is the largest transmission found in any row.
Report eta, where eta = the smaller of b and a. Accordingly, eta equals 2.1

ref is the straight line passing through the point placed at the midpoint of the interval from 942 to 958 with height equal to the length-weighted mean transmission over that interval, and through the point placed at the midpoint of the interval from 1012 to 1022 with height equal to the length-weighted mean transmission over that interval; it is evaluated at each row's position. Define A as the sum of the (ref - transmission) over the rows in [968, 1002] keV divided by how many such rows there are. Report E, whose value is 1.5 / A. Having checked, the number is 4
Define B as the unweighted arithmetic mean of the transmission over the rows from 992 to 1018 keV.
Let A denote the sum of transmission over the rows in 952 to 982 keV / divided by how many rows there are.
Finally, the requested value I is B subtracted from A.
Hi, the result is -0.7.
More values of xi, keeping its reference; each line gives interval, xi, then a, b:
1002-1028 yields -384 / -1.7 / -0.26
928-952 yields 68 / 1.5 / 0.42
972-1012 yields 107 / 0.9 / 0.61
